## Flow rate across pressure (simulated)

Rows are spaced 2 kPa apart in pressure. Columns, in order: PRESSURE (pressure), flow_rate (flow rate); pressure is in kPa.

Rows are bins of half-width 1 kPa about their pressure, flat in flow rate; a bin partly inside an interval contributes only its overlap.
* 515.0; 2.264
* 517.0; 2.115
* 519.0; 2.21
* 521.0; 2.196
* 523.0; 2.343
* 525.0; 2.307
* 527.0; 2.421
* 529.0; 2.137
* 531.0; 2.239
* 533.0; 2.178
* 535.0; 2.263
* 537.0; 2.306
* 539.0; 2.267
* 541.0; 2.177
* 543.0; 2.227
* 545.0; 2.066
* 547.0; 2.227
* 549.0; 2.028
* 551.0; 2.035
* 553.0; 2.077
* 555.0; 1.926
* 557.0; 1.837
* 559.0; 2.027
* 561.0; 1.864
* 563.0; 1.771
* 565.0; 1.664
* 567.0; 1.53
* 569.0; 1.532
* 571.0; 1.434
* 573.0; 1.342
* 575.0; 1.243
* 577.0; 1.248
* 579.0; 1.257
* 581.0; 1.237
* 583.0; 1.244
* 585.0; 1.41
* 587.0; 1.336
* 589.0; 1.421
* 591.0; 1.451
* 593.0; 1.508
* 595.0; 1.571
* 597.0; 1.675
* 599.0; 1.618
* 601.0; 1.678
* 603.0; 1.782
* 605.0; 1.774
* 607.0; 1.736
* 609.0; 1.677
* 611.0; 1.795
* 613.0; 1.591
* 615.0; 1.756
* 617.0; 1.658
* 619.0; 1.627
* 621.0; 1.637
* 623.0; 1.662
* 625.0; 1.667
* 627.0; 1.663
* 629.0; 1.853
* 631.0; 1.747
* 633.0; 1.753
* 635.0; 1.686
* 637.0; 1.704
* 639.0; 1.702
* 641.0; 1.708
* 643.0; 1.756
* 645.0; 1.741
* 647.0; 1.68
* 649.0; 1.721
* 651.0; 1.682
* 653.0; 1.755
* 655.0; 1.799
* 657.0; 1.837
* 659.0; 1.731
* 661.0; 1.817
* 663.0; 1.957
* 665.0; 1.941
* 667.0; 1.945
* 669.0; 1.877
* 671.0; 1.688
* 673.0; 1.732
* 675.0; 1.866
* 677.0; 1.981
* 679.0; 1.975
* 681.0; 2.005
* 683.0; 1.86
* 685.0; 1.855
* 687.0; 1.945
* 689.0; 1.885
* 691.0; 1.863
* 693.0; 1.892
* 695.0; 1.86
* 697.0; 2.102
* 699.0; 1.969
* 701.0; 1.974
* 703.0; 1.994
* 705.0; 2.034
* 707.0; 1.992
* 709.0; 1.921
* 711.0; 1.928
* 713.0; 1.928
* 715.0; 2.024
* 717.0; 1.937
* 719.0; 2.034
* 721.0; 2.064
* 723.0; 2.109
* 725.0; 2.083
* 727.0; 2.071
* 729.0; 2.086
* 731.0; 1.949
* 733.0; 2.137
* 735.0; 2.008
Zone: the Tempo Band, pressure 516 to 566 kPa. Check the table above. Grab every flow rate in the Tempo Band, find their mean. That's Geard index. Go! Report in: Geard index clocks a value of 2.12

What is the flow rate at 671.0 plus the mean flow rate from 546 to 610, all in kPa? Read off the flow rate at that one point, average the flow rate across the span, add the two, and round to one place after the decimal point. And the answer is 3.3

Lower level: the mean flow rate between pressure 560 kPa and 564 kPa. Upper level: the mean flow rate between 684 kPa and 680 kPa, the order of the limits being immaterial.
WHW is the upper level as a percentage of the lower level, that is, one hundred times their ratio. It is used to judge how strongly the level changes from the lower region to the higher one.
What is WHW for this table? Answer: 106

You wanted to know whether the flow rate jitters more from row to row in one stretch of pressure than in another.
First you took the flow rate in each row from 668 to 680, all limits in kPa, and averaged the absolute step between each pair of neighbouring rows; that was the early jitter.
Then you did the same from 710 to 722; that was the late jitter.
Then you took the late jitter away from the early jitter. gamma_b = 0.036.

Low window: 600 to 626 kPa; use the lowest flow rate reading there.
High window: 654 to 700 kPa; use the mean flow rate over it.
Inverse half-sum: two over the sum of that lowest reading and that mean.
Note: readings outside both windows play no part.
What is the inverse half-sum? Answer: 0.58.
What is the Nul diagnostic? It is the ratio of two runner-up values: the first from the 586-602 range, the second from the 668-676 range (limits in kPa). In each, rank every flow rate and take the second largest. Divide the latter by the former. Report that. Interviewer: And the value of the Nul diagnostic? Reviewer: 1.11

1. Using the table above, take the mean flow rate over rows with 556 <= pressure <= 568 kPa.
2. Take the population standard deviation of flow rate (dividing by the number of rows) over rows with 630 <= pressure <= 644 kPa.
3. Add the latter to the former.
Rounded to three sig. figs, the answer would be 1.81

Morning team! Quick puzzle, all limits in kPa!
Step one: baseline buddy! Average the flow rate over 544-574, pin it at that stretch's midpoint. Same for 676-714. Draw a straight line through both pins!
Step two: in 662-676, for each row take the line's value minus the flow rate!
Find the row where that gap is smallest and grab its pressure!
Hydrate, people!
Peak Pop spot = 663.0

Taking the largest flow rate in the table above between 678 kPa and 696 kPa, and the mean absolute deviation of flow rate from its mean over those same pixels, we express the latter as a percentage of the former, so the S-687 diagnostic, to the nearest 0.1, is 2.3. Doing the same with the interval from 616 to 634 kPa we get 3.2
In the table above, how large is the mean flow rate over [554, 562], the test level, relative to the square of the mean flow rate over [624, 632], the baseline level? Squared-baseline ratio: 0.64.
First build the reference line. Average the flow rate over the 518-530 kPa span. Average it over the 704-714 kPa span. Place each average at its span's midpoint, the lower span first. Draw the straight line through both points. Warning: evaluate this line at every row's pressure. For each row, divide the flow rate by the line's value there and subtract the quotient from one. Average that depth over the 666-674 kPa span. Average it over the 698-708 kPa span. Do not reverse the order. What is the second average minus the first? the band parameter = -0.12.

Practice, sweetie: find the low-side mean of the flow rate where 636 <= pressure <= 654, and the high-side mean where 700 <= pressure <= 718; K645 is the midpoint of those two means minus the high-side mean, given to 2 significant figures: -0.13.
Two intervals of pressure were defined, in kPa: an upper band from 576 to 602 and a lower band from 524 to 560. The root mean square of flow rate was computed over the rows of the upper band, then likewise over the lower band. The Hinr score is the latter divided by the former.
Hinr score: 1.49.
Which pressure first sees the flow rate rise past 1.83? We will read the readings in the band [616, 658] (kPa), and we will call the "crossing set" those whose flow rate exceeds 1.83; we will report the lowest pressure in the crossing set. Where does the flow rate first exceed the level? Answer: 629.0 kPa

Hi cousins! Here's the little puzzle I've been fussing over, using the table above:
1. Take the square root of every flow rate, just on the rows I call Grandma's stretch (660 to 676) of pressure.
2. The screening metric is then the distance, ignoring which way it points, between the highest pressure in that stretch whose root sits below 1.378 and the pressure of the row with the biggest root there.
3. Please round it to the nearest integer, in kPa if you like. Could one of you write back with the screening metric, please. 12 kPa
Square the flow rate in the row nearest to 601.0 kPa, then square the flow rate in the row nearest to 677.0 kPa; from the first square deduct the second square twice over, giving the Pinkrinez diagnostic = -5.03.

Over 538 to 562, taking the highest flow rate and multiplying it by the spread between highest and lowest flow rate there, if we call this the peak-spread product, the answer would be 0.97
